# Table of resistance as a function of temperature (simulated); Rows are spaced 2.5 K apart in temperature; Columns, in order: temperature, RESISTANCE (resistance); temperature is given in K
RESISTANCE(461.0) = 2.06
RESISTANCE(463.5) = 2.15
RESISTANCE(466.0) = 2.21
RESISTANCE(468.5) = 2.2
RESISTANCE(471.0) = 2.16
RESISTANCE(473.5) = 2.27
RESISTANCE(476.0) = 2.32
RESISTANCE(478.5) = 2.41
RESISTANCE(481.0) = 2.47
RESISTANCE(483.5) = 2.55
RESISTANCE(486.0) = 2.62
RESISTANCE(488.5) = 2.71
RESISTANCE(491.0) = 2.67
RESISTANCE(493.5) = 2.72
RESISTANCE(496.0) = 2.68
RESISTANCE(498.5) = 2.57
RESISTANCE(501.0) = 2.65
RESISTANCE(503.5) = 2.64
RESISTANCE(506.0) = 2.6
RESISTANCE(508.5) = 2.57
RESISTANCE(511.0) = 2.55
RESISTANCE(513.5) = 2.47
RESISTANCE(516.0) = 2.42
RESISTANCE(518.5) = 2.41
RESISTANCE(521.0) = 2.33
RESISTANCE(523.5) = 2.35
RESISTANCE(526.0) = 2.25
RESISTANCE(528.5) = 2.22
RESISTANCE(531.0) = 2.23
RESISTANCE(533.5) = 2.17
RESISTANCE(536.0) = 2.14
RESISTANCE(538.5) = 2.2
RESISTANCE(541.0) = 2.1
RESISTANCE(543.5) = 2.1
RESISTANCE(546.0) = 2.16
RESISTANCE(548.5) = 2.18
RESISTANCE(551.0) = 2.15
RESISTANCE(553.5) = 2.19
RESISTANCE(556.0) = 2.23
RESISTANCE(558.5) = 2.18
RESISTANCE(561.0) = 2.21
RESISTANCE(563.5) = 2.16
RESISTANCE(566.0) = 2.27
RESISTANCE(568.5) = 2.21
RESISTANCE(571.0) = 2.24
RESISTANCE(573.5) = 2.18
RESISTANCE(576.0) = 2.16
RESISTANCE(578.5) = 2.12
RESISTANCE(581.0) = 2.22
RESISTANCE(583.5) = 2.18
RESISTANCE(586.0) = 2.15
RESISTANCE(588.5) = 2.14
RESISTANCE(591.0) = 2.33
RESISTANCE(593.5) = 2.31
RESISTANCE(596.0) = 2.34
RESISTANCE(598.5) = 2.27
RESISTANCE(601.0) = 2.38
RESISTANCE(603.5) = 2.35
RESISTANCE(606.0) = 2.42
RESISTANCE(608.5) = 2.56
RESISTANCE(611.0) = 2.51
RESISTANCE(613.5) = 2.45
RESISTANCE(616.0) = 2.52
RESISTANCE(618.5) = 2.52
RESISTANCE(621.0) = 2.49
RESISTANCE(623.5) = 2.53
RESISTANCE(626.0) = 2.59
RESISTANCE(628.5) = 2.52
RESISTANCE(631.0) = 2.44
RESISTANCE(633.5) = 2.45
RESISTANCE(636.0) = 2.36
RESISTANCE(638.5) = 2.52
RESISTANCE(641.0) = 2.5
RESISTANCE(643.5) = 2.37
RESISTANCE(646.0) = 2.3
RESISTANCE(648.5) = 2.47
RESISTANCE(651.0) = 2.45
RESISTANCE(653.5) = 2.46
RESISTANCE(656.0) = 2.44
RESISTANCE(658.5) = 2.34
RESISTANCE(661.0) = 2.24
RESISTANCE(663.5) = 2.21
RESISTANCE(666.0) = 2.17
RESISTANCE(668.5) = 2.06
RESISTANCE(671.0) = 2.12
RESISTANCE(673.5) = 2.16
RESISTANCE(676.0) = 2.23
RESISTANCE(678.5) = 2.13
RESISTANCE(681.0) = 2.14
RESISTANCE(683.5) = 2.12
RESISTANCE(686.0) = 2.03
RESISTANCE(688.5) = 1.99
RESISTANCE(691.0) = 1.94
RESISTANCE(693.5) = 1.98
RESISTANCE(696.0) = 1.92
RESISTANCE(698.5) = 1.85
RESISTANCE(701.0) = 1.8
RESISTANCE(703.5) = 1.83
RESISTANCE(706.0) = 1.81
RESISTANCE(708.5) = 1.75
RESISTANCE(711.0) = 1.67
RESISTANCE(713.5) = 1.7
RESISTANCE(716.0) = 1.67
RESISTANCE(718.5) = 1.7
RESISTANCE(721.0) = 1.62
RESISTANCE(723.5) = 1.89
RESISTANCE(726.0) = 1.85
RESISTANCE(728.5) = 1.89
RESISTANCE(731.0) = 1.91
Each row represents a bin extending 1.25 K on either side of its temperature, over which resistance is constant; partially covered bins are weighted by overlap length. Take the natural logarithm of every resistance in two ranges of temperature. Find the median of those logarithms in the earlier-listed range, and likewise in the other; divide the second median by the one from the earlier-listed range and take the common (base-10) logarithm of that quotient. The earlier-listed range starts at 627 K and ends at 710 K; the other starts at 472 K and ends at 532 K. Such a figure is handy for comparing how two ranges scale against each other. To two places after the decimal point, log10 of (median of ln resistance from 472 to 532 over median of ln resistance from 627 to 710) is 0.07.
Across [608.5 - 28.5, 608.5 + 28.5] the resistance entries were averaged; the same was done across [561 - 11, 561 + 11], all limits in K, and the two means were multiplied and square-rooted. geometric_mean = 2.30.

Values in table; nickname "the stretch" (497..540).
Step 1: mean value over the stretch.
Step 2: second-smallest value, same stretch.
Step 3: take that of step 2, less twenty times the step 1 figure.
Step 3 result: -45.79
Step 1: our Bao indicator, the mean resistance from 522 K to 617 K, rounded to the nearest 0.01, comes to 2.25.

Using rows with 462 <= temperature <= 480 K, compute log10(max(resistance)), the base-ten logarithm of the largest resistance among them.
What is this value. 0.382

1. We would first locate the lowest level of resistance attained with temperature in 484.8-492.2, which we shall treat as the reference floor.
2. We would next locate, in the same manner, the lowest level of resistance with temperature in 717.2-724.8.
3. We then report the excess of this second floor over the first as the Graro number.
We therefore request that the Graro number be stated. -1.00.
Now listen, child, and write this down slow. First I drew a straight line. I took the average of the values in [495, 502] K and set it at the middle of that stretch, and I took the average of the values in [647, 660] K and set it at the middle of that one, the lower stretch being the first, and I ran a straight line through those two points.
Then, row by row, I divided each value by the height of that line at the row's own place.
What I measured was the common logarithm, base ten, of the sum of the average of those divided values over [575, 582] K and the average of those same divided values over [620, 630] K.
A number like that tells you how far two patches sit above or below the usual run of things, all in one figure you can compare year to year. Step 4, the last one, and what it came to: 0.275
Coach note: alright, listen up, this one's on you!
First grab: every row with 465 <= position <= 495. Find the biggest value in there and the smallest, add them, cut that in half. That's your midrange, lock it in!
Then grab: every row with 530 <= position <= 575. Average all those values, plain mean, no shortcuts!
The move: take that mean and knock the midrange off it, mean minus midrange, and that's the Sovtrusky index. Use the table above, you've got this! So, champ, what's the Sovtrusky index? -0.3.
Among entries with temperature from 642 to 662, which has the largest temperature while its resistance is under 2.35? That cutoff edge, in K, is 661.0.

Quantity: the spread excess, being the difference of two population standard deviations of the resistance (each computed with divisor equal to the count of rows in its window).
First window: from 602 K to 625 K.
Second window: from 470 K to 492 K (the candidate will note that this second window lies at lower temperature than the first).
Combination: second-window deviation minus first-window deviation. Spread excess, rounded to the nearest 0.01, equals 0.12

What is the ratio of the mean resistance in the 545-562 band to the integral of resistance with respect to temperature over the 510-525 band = 0.06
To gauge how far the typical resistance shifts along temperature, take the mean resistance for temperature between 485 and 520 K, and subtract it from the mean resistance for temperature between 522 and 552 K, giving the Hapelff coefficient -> -0.4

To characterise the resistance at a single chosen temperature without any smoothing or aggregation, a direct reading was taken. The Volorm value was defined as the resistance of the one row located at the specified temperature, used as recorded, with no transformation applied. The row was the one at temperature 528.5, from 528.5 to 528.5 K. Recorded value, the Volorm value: 2.22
